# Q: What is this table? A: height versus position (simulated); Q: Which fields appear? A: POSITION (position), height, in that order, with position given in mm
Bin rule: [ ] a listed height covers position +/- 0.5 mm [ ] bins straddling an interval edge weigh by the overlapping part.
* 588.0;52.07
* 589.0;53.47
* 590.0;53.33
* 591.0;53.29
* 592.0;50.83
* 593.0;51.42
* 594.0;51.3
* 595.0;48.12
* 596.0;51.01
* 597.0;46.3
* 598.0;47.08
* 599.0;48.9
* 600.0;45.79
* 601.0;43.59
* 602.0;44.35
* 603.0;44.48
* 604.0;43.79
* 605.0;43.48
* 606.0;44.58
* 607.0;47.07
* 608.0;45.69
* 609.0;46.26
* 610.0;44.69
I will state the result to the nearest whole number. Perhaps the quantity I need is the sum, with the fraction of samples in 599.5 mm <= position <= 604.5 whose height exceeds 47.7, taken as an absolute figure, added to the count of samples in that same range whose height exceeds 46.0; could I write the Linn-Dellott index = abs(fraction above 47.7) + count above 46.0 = 0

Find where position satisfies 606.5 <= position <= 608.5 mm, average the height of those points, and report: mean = 46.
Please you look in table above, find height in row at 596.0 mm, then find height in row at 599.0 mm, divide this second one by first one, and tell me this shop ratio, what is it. 0.96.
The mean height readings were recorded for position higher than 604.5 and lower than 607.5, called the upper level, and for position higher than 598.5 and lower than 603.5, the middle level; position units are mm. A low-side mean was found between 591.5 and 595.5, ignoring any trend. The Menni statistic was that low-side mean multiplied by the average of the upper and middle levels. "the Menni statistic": 2281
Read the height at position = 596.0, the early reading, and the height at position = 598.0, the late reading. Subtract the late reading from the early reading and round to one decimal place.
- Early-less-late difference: 3.9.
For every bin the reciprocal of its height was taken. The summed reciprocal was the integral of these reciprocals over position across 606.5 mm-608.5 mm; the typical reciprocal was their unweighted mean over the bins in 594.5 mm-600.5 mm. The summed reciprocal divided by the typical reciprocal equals 2.1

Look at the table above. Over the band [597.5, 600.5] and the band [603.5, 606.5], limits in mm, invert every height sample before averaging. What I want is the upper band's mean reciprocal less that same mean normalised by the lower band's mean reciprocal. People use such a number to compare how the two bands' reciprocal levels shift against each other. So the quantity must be -1.05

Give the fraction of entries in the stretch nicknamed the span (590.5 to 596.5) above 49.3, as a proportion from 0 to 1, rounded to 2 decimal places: 0.83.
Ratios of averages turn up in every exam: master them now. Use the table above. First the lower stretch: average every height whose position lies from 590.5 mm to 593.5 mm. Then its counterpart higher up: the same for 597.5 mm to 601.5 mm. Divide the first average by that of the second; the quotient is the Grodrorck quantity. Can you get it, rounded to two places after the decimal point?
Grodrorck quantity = 1.12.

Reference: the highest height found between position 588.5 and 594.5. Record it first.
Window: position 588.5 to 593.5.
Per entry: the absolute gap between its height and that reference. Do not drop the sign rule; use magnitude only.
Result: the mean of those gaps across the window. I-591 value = 1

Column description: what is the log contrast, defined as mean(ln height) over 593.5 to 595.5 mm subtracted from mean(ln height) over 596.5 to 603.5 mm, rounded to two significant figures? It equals -0.082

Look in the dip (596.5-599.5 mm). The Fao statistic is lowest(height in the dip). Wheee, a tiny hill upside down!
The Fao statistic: 46.3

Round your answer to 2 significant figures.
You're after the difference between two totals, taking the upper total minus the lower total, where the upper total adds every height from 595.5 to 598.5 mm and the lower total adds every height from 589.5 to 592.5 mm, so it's -13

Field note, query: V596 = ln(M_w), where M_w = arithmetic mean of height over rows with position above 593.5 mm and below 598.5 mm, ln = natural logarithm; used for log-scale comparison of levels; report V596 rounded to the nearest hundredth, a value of 3.89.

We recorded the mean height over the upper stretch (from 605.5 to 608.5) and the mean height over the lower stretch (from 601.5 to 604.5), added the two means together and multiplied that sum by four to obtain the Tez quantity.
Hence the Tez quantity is 360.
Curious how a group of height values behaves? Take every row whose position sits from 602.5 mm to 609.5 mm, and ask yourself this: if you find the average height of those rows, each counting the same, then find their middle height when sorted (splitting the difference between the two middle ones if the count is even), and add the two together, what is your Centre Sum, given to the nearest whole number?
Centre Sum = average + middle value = 90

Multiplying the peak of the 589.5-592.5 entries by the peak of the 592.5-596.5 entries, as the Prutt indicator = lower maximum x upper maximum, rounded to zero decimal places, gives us 2742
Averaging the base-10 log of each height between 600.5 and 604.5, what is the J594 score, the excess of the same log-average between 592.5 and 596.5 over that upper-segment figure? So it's 0.059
